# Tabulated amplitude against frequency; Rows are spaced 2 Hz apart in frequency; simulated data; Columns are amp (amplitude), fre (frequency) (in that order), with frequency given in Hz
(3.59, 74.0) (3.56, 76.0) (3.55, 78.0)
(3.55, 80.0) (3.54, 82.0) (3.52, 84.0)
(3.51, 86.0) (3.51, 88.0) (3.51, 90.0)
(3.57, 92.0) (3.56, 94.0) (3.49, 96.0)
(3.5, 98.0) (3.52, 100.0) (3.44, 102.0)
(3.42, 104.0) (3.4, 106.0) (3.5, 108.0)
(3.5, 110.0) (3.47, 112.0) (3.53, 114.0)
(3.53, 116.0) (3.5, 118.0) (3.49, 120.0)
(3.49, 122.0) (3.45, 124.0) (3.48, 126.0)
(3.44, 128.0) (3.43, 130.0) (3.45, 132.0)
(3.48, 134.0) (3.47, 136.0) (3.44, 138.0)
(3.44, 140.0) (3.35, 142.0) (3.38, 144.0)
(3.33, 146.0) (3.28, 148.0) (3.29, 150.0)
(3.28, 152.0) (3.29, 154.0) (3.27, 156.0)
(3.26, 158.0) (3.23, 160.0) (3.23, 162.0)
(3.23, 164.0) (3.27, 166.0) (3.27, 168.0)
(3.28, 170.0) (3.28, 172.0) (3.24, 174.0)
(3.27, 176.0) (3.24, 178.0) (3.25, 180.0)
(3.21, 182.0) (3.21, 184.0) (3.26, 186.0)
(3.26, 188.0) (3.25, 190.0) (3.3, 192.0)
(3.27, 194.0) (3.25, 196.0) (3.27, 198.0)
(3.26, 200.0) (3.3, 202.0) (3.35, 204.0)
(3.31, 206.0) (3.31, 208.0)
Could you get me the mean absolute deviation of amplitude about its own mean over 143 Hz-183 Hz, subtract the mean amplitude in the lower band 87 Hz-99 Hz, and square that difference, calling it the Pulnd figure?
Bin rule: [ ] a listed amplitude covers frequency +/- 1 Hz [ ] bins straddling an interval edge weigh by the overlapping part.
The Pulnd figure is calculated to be 12.2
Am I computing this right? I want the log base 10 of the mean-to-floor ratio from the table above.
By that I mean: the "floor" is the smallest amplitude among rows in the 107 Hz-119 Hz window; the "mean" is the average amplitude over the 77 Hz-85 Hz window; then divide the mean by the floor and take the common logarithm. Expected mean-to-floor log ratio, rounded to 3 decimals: 0.009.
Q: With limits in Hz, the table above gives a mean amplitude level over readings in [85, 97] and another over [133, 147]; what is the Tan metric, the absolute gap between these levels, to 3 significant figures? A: 0.112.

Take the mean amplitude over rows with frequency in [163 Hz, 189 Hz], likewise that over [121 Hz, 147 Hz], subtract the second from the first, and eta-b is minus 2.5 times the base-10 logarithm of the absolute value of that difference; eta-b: 1.9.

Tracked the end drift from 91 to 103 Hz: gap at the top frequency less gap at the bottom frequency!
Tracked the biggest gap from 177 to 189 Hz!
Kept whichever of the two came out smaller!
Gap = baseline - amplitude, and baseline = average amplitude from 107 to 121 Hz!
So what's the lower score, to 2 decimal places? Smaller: 0.13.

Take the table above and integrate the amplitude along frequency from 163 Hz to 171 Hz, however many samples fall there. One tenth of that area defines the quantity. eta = 2.6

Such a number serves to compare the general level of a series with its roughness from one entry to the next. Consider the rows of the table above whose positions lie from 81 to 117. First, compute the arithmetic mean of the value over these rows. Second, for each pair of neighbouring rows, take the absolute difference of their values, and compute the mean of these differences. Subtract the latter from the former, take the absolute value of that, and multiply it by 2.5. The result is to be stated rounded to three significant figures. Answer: 8.68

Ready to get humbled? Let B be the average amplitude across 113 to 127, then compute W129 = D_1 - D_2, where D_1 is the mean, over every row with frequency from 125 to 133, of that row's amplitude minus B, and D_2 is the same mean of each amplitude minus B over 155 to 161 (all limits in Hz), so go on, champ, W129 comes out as 0.20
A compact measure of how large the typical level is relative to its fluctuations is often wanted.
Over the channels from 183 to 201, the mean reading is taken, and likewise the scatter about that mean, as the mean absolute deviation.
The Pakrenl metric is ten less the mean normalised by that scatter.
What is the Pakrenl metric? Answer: -210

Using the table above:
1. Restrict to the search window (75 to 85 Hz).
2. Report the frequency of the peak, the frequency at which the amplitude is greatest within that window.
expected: 76.0 Hz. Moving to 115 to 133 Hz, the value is 116.0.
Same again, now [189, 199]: 192.0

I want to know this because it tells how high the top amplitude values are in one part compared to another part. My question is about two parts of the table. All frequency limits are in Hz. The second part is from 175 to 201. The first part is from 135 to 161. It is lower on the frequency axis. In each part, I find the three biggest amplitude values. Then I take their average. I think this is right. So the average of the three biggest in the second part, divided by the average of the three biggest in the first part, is 0.951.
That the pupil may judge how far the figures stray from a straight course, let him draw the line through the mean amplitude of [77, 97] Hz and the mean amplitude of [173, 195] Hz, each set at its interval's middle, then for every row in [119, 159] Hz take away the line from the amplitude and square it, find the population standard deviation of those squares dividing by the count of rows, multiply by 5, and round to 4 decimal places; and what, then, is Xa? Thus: 0.0099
